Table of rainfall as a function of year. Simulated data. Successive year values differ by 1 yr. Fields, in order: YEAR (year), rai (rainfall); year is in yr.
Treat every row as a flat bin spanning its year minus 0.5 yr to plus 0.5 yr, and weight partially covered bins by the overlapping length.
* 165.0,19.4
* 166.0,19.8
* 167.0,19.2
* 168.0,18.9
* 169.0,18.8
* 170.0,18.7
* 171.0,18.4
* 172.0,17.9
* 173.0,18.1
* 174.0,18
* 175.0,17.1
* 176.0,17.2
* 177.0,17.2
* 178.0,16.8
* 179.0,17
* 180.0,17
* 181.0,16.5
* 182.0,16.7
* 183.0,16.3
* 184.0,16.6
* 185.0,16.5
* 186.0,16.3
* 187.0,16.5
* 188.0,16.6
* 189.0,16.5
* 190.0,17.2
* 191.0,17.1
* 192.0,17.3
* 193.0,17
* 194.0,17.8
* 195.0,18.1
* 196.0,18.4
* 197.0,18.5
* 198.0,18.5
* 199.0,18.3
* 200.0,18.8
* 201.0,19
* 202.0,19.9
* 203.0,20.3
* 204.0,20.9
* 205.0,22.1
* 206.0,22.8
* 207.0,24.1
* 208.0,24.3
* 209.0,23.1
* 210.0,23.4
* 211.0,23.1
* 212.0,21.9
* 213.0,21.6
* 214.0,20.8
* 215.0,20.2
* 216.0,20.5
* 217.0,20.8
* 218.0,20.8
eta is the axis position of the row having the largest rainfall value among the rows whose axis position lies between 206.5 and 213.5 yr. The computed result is 208.0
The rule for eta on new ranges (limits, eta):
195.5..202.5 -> 202.0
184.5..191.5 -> 190.0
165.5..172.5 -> 166.0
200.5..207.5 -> 207.0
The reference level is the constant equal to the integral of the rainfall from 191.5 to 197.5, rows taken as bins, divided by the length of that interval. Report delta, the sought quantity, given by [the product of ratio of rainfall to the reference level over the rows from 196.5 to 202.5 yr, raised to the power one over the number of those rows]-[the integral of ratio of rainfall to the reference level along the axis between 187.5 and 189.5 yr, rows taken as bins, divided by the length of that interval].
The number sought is 0.1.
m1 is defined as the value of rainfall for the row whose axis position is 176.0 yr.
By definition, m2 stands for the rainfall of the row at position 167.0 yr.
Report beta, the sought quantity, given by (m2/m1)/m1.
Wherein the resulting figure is 0.065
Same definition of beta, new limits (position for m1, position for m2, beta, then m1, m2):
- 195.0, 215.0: 0.062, 18.1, 20.2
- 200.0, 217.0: 0.059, 18.8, 20.8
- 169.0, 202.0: 0.056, 18.8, 19.9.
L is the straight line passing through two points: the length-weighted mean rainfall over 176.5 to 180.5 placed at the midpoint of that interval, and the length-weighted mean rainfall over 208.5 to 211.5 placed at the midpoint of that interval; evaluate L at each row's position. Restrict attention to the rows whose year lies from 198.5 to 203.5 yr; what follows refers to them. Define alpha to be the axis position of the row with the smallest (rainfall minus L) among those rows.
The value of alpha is 199.0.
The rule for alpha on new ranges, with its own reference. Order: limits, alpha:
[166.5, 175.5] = 175.0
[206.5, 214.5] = 214.0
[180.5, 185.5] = 185.0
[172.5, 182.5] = 181.0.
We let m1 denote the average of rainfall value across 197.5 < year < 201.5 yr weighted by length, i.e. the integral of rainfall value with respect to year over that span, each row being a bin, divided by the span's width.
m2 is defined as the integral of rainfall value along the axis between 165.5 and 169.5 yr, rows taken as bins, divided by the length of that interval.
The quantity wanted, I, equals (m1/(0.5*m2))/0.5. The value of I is 3.89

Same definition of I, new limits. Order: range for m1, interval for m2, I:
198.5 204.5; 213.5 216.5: 3.81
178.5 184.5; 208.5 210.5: 2.87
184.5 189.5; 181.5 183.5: 4.00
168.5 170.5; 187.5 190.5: 4.47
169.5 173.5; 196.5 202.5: 3.88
